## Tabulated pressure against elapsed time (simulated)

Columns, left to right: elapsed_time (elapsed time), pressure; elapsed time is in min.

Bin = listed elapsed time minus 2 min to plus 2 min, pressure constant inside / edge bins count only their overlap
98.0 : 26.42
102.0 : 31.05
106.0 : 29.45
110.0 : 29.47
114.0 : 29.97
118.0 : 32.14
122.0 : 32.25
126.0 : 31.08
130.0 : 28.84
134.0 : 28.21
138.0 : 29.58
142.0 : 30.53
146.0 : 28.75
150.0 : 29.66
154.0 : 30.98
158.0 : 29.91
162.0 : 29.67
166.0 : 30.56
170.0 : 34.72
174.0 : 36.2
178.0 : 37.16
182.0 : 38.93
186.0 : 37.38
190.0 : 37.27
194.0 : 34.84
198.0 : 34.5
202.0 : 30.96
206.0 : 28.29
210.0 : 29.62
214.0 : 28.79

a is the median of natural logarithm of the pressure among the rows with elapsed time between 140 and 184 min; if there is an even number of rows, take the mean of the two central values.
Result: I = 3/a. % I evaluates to 0.877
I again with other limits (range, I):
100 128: 0.873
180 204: 0.837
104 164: 0.885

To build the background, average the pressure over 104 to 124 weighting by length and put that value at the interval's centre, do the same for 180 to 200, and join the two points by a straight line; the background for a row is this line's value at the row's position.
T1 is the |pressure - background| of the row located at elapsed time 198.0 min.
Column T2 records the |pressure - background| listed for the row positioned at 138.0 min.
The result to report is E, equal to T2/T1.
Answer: 1.1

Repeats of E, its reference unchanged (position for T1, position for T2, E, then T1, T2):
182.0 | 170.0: 0.1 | 3.0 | 0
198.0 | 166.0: 1.5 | 2.7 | 4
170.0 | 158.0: 13.7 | 0.3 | 4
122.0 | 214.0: 10.0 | 1.0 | 10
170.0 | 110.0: 2.9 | 0.3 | 1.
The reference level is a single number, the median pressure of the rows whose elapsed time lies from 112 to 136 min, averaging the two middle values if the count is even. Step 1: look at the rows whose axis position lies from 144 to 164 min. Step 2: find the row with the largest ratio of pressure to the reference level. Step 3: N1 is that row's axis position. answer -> 154.0 min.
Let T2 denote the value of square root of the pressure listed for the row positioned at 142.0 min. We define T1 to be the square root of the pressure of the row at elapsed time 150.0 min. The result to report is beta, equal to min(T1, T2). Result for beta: 5.45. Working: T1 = 5.45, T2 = 5.5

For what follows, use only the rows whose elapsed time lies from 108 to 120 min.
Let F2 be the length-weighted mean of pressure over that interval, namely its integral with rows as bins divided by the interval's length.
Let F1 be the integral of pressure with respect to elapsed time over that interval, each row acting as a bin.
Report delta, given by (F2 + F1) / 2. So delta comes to 198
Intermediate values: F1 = 366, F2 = 30.5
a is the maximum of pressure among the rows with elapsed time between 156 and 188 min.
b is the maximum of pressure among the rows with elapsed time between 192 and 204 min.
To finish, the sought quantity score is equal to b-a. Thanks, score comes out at -4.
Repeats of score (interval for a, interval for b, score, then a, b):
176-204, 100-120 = -7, 38.93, 32.14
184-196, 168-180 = 0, 37.38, 37.16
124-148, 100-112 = 0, 31.08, 31.05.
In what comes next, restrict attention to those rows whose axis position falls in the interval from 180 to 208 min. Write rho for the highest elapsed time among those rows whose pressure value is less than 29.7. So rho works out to 206.0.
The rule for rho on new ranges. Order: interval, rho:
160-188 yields 162.0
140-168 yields 162.0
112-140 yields 138.0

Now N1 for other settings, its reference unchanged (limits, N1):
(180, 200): 182.0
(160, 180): 178.0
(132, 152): 142.0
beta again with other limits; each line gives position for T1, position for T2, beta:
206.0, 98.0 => 5.14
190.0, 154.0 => 5.57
